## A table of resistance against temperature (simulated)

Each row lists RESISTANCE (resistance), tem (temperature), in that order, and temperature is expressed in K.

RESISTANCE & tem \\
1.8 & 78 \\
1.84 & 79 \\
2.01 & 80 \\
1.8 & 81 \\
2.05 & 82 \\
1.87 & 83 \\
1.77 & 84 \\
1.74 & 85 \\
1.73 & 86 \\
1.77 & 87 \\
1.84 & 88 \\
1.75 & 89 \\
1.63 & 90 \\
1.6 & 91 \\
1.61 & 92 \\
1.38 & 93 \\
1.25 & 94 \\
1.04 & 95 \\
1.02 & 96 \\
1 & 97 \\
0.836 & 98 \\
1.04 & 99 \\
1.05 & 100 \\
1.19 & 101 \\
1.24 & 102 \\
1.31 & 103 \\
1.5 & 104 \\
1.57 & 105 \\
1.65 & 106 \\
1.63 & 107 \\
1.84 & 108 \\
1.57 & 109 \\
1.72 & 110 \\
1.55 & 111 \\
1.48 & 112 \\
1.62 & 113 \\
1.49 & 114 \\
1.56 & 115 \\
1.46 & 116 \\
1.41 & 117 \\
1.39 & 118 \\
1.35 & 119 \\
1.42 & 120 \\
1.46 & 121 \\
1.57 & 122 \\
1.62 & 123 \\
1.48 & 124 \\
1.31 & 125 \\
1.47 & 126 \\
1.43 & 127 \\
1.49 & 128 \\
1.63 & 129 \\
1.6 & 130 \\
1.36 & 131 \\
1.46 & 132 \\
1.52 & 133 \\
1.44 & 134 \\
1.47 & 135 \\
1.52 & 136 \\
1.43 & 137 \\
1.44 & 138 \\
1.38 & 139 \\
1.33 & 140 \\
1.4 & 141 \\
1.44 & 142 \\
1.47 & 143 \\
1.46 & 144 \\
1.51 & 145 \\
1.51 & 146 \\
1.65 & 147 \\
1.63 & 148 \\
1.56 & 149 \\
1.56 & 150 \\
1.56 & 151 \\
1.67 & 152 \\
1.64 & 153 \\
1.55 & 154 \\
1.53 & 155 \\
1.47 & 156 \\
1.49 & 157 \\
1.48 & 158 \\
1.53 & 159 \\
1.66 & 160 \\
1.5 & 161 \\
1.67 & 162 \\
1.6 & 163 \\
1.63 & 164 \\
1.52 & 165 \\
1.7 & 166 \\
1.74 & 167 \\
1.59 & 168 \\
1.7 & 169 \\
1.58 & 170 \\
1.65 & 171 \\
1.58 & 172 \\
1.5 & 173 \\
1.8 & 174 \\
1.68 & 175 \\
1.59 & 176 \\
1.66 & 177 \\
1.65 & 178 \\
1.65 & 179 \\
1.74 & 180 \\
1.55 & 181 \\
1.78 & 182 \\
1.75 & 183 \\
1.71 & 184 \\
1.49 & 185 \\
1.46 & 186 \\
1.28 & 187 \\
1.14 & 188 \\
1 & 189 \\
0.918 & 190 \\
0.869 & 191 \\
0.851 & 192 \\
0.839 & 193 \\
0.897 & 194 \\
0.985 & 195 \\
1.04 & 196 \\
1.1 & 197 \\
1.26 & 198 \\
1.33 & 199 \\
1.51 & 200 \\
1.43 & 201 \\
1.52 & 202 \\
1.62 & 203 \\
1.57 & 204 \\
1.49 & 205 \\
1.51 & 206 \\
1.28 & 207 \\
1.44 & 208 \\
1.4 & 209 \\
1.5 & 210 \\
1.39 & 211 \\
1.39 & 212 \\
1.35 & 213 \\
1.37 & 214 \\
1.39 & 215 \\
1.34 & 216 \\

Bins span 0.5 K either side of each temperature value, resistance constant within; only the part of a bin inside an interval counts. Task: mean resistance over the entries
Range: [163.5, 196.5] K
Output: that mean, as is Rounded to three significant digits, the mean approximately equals 1.44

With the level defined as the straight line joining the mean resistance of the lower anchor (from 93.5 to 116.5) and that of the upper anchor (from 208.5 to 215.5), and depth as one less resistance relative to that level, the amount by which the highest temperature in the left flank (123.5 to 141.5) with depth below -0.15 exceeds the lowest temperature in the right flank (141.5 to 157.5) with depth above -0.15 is -12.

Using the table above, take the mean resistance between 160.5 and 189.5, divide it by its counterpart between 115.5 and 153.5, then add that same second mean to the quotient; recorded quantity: 2.55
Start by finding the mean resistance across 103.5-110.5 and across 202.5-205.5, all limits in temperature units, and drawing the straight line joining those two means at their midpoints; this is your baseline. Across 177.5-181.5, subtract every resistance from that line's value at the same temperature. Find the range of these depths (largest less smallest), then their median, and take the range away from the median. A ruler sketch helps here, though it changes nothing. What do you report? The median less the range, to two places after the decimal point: -0.26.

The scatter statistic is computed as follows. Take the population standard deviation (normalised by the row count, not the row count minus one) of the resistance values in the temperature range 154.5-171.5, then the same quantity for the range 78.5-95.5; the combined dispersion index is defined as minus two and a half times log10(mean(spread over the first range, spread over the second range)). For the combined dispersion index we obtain 1.94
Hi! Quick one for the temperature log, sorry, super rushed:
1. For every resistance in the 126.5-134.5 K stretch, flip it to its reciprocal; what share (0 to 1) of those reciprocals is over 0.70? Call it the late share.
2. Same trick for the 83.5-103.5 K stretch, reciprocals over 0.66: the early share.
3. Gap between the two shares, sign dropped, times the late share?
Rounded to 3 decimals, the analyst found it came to 0.053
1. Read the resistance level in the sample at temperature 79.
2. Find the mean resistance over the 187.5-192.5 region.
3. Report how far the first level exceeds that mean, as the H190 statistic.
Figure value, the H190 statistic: 0.9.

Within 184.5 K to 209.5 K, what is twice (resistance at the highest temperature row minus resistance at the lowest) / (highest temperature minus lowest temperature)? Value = -0.0075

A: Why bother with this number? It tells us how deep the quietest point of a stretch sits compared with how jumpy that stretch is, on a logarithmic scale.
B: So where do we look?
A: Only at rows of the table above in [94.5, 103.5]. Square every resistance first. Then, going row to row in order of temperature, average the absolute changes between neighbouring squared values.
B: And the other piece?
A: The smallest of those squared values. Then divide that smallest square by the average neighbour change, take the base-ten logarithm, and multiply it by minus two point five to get -1.5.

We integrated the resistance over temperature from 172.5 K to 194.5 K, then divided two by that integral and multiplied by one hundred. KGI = 6.5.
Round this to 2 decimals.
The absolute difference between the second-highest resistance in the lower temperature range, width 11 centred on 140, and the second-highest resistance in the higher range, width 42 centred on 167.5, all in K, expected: 0.27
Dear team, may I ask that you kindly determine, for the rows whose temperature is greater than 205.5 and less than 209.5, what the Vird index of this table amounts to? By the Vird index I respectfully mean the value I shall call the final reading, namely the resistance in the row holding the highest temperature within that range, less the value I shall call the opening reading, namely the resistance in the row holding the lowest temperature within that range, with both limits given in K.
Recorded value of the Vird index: -0.11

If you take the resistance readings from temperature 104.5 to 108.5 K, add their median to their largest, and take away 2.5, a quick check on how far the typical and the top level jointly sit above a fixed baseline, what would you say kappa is 0.98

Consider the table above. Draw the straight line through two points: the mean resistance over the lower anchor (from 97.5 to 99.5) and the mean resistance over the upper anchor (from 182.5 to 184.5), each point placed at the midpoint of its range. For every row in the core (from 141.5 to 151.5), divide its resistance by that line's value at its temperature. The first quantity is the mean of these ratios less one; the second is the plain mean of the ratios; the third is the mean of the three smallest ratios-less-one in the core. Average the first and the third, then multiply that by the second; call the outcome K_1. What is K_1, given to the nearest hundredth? 0.10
